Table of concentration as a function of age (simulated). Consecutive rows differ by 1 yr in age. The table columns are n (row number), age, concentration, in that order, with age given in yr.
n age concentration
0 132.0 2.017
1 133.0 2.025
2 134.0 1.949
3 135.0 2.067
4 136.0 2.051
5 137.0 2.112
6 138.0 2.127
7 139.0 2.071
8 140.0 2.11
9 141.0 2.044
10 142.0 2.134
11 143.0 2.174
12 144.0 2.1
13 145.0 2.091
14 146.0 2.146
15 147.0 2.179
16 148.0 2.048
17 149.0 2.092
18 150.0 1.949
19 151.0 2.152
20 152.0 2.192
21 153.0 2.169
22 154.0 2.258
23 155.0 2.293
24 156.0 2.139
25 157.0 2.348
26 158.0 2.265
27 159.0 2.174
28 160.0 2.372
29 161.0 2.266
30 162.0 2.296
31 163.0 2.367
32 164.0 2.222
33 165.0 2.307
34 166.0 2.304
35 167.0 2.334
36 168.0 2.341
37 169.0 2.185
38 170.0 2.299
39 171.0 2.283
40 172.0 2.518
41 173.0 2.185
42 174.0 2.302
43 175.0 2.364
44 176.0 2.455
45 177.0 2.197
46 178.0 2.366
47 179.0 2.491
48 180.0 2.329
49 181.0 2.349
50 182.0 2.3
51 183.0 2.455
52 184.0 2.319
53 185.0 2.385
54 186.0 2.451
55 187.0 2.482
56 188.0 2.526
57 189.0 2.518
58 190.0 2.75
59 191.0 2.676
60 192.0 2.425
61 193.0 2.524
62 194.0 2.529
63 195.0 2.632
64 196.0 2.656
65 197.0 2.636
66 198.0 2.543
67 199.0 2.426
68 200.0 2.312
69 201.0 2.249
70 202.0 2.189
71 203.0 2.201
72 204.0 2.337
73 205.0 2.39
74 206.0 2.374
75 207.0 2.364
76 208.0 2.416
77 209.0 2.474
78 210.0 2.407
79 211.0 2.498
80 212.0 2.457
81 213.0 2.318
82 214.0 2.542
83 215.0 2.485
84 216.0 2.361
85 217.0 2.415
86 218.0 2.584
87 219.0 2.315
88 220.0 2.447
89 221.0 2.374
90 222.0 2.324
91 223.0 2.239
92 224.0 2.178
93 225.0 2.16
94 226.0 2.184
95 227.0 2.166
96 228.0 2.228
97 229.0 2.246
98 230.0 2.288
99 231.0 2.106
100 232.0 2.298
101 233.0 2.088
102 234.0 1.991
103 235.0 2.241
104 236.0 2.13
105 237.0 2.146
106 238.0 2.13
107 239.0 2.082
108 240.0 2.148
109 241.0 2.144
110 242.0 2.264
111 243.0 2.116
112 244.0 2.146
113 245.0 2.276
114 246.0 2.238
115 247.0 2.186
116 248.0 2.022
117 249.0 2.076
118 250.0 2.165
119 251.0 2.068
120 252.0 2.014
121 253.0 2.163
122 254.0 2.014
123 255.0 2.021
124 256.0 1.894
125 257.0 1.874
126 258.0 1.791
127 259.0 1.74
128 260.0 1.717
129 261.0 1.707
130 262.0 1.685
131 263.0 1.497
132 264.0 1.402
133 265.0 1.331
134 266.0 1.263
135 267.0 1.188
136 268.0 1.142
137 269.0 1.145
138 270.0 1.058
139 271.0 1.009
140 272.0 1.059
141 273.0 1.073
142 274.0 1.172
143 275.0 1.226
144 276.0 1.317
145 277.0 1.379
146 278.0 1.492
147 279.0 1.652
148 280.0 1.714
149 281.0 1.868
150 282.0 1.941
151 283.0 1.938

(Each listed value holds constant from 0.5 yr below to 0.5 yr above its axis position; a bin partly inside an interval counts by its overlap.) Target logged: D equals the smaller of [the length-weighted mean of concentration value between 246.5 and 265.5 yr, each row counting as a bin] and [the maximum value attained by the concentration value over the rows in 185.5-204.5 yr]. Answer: 1.86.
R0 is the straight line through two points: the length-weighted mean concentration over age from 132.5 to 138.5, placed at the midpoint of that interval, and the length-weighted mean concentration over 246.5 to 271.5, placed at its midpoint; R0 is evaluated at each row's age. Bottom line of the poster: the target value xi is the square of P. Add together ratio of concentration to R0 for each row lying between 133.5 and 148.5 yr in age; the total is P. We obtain 237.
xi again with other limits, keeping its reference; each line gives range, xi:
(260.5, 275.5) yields 130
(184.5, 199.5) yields 409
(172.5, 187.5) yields 340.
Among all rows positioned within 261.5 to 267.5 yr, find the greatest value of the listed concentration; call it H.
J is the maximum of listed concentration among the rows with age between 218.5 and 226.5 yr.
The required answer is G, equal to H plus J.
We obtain 4.1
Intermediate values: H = 1.685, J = 2.447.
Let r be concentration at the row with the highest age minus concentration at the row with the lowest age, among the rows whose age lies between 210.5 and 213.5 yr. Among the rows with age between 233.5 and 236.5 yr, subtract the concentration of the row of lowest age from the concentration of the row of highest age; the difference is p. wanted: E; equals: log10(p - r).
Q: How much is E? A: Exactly -0.50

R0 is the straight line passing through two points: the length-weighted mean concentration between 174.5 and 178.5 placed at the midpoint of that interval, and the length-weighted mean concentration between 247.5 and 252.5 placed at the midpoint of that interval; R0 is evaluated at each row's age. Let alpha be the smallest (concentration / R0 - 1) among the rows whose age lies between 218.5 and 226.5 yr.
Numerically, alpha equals 0.00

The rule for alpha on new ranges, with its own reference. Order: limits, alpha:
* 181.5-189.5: -0.01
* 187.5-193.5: 0.06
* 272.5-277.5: -0.46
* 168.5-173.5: -0.08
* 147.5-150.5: -0.20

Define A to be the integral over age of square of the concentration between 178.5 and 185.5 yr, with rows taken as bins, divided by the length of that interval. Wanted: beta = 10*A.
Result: 56.5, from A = 5.65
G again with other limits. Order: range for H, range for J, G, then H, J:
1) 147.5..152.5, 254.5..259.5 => 4.2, 2.192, 2.021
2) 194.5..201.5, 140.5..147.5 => 4.8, 2.656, 2.179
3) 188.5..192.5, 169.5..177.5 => 5.3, 2.75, 2.518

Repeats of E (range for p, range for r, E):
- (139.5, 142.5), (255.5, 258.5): -0.90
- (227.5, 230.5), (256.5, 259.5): -0.71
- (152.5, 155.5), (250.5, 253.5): -1.54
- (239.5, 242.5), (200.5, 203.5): -0.79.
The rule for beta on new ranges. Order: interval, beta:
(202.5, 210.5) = 56.2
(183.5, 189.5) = 59.9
